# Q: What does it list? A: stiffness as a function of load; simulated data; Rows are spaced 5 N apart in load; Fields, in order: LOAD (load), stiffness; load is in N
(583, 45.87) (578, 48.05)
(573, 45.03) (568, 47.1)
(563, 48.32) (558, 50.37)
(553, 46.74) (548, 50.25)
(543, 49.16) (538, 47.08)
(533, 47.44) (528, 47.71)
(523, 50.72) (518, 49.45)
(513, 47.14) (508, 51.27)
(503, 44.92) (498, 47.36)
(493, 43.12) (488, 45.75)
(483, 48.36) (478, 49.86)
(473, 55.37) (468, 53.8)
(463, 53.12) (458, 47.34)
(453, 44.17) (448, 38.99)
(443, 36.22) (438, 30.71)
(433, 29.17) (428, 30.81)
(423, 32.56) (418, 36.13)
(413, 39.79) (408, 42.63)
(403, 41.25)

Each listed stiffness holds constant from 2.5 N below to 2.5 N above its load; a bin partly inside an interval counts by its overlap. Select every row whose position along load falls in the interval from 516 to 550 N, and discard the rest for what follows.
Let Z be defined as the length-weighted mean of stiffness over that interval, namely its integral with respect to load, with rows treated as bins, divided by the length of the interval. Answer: 48.8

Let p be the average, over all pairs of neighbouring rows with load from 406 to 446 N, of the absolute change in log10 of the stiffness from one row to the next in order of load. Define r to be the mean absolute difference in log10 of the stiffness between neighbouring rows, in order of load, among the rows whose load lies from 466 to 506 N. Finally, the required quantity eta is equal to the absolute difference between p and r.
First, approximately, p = 0.037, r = 0.026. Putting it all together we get 0.0106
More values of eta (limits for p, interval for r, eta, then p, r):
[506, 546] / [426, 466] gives 0.0235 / 0.017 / 0.041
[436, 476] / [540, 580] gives 0.0151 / 0.037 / 0.021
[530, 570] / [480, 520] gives 0.0148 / 0.018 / 0.033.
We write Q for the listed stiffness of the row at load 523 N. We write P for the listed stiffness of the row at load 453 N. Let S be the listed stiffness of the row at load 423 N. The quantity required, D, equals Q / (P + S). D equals 0.66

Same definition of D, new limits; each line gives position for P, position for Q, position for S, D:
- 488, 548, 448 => 0.59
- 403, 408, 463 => 0.45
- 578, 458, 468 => 0.46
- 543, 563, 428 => 0.60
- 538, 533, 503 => 0.52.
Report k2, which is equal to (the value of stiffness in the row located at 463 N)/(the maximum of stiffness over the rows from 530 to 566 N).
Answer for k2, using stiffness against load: 1.05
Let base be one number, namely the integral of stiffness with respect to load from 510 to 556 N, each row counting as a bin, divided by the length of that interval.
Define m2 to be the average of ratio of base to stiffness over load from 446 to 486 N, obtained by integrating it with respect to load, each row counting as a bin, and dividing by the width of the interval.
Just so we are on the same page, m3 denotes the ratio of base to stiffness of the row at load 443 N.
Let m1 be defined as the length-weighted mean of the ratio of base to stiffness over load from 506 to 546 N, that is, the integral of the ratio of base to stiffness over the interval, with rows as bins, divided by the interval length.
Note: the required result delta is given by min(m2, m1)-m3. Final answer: -0.34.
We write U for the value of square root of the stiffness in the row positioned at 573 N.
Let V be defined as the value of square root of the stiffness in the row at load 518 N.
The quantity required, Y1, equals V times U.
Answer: 47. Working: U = 6.7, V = 7.03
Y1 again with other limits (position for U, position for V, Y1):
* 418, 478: 42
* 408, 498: 45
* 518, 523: 50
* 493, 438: 36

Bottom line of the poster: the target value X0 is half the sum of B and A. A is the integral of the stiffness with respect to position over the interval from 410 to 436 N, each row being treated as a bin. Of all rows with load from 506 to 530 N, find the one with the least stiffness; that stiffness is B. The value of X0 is 463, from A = 879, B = 47.14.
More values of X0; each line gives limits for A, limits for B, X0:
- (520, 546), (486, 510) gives 652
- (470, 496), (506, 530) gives 655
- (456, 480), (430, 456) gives 639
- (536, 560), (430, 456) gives 599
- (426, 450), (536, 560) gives 421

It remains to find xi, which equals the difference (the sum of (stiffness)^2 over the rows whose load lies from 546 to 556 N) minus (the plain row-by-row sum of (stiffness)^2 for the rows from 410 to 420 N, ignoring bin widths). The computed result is 1821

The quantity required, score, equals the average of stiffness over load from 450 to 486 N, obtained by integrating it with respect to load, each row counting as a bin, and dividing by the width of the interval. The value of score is 50.1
